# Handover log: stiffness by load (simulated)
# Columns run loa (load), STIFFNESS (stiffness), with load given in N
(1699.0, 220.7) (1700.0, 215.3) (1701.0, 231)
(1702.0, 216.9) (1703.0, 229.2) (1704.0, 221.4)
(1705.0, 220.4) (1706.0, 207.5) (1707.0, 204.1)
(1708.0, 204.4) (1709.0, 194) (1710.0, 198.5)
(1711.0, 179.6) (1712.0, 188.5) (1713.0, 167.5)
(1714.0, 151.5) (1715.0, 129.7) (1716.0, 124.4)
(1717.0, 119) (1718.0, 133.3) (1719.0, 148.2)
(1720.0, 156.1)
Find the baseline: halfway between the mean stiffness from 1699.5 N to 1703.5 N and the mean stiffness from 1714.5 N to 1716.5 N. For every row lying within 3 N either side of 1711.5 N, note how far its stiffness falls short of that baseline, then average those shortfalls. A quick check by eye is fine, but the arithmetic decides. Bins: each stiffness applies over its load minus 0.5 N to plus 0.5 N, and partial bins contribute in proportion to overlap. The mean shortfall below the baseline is -5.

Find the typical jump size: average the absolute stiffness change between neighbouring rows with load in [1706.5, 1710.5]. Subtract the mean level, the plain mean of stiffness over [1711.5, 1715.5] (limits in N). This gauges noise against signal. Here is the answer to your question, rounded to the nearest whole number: -154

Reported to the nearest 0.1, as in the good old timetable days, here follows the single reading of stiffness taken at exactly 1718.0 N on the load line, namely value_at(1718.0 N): 133.3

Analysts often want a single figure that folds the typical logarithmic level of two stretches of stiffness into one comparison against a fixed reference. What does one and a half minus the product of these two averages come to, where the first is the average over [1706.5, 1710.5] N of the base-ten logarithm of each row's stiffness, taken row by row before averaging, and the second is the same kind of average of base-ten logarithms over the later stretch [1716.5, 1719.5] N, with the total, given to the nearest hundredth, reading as -3.39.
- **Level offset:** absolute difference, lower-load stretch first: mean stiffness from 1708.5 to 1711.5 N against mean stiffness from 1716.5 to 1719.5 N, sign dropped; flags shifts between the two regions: 57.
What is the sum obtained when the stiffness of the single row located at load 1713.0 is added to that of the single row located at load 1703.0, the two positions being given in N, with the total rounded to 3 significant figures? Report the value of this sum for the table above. 397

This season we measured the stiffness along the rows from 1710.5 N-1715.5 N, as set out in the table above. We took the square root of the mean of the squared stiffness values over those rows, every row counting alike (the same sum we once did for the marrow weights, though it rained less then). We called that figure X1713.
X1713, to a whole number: 165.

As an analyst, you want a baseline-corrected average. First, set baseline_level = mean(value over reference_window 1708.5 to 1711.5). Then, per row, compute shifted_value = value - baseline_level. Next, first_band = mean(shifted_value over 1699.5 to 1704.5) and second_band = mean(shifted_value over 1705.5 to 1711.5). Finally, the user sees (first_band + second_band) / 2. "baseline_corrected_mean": 20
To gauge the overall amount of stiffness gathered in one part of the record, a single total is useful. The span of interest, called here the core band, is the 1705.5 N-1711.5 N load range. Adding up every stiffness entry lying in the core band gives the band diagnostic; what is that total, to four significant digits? 1188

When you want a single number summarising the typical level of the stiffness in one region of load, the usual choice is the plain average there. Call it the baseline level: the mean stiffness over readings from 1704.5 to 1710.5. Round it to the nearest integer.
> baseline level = 205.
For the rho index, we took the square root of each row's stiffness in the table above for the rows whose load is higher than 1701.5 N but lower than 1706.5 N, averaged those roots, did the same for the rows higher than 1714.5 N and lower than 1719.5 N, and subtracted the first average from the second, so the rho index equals -3.4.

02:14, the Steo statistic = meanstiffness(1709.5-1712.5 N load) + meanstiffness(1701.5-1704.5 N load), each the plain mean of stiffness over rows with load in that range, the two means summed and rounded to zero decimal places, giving 411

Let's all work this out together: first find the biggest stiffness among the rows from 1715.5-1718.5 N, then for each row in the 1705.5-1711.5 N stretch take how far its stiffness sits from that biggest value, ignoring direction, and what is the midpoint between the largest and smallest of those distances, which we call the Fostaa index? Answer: 60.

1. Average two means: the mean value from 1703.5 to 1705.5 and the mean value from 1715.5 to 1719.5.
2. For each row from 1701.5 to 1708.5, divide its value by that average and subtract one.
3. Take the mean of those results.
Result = 0.22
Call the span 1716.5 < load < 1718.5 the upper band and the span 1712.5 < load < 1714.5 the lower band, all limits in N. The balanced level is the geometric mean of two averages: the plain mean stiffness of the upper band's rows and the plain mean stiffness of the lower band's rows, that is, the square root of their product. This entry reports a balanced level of 142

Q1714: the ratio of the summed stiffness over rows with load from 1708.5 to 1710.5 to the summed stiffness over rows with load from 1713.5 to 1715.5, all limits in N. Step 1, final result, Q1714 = 1.40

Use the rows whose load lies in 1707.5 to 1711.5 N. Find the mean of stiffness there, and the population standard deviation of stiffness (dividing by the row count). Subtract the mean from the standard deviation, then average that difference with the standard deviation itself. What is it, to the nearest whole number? -88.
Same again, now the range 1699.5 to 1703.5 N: -104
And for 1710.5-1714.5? -72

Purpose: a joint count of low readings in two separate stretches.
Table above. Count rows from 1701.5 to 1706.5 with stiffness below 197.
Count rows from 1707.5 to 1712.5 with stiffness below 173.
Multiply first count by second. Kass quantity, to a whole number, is 0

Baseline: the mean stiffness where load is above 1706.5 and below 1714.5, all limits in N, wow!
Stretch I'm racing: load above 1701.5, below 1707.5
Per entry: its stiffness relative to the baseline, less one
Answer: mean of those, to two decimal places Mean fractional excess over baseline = 0.16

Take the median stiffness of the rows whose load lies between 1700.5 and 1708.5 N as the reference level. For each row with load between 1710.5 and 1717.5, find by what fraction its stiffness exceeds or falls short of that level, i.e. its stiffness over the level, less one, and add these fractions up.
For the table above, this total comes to -2.2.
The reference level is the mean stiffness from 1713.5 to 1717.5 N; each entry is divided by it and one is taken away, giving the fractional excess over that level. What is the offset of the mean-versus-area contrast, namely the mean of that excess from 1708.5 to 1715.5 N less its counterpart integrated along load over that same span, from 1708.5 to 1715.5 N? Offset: -1.90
